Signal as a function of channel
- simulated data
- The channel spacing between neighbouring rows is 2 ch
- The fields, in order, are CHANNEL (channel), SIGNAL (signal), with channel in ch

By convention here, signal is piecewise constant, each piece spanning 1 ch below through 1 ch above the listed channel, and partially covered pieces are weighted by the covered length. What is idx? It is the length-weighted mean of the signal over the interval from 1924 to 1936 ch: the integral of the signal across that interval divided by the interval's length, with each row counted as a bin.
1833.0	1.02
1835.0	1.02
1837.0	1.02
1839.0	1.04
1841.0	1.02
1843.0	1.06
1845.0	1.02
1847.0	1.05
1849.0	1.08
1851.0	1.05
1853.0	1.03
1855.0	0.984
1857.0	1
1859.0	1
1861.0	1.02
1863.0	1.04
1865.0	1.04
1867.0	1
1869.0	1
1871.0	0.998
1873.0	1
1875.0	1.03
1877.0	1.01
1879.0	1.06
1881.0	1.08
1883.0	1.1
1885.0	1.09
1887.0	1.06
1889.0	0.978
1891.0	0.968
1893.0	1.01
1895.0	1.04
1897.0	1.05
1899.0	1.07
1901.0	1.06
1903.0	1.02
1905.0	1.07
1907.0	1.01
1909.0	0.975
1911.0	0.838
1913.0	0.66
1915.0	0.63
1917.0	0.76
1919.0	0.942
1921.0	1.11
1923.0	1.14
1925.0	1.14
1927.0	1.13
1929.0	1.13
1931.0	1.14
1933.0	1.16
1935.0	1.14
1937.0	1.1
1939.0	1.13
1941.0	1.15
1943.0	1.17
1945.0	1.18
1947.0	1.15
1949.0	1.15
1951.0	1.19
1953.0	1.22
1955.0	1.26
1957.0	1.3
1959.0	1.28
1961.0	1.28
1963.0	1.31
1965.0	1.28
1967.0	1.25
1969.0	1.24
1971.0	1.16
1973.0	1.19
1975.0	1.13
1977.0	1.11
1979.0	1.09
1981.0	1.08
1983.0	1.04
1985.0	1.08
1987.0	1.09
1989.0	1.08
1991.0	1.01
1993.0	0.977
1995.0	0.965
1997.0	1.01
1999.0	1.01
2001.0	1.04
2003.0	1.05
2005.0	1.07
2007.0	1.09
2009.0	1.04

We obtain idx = 1.140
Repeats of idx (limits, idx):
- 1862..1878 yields 1.015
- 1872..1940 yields 1.024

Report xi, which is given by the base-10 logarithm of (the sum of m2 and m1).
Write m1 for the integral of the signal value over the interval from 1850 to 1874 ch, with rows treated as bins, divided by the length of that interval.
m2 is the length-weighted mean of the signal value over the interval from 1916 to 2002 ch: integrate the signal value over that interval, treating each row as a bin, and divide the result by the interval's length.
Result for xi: 0.331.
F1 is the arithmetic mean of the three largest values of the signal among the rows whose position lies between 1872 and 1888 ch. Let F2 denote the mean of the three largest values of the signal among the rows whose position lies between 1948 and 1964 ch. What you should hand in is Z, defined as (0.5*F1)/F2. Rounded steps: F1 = 1.09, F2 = 1.30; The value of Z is 0.42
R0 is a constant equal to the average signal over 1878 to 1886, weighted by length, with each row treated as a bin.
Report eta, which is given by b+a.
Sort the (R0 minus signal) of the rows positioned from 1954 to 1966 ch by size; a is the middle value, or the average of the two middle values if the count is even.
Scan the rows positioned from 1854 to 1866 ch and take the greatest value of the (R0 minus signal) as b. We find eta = -0.10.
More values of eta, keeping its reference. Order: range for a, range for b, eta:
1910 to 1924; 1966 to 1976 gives 0.20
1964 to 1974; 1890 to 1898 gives -0.04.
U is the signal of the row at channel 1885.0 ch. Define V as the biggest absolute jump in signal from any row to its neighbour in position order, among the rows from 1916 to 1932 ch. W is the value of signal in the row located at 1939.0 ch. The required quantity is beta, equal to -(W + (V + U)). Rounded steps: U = 1.09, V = 0.18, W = 1.13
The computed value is -2.40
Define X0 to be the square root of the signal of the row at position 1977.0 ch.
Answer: 1.05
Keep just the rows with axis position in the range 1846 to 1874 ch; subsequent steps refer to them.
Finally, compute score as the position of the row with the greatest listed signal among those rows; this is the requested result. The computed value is 1849.0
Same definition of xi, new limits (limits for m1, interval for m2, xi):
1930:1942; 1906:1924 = 0.308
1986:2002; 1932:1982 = 0.345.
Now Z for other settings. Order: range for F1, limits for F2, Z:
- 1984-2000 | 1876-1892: 0.50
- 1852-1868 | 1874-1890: 0.48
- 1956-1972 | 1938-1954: 0.54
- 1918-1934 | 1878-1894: 0.53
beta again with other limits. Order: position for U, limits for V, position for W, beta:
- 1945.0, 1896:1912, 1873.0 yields -2.32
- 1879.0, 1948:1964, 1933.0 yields -2.26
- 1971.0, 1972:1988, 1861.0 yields -2.24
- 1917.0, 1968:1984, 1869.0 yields -1.84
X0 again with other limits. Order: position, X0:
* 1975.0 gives 1.06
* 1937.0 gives 1.05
